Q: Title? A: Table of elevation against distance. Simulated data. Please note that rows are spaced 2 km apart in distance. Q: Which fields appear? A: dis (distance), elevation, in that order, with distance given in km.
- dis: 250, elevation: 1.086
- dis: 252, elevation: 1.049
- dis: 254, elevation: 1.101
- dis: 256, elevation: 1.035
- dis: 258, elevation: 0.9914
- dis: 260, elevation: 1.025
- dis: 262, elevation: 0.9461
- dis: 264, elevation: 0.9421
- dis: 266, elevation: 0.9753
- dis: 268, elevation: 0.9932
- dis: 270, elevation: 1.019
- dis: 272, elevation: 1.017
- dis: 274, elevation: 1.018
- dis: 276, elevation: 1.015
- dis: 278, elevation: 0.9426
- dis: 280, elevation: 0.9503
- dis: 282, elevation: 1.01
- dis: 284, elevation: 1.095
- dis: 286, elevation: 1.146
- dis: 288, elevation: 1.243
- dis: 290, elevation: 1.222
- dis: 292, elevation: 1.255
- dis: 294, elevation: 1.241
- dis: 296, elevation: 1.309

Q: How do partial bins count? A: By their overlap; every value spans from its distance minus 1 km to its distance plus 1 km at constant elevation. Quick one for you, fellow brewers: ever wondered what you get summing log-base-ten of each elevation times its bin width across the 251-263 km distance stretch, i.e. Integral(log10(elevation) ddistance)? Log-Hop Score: 0.12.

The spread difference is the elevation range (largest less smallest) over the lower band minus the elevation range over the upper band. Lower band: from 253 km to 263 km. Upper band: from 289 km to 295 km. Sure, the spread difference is 0.12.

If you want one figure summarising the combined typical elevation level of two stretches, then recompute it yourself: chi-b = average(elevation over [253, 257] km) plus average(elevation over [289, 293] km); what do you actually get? 2.31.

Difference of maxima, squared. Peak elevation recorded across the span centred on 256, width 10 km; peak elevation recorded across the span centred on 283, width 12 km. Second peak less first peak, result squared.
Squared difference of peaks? 0.020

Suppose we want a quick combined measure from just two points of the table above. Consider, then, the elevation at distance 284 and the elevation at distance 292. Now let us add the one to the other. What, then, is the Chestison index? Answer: 2.35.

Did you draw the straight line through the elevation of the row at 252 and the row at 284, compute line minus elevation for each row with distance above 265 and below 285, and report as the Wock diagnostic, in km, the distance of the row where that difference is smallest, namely 284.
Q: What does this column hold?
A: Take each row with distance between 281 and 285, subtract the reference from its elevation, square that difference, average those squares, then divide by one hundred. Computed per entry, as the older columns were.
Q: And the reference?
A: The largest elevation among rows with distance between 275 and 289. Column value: 0.0004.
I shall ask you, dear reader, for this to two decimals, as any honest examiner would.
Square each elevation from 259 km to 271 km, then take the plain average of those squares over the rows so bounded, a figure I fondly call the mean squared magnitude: 0.97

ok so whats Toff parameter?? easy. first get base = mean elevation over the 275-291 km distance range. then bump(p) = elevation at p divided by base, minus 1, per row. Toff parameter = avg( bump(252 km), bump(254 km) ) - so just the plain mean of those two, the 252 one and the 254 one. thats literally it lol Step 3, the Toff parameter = 0.00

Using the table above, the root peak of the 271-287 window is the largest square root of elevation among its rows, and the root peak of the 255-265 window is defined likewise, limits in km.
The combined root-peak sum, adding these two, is 2.09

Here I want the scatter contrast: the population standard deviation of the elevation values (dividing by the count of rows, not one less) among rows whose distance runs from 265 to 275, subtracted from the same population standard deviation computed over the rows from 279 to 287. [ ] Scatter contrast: 0.058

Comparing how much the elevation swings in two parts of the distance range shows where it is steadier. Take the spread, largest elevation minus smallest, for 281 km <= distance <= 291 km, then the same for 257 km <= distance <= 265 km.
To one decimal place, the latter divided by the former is 0.4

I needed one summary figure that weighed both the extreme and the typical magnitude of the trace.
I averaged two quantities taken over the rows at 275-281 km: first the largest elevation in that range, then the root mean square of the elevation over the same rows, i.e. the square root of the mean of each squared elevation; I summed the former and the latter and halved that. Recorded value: 0.99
